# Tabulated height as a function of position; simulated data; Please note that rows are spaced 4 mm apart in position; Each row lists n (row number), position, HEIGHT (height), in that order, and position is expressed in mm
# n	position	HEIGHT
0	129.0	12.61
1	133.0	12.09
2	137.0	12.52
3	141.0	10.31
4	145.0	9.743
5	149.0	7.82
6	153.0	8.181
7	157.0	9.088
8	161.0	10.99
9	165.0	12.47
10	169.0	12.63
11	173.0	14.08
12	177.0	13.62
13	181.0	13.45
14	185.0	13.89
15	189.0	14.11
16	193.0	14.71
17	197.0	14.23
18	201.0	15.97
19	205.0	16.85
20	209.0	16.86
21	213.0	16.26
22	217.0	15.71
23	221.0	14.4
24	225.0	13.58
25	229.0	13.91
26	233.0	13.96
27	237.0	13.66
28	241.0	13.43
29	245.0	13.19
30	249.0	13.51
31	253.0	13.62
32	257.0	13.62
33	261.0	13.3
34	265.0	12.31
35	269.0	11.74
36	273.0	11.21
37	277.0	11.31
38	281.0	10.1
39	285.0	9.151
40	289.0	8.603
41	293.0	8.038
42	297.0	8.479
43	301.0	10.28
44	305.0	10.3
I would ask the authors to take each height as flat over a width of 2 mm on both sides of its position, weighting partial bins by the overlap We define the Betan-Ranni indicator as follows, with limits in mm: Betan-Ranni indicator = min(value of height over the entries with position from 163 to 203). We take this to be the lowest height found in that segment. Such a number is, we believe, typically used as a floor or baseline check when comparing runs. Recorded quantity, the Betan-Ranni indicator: 12.47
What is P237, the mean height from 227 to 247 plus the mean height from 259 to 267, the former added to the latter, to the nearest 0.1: 26.4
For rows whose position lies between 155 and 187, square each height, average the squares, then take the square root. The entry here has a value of 12.6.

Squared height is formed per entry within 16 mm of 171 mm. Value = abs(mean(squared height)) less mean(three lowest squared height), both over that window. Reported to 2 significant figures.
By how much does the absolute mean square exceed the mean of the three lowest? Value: 40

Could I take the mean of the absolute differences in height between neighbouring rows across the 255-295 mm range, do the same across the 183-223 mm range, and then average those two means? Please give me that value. 0.68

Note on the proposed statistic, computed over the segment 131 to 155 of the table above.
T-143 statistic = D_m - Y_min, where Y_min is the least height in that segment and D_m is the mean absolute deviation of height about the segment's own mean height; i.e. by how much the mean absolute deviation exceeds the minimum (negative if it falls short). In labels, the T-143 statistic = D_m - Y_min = -6.3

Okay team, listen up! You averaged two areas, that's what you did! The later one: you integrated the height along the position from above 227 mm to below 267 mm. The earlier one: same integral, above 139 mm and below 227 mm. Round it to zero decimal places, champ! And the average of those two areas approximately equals 847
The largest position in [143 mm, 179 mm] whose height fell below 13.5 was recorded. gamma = 169.0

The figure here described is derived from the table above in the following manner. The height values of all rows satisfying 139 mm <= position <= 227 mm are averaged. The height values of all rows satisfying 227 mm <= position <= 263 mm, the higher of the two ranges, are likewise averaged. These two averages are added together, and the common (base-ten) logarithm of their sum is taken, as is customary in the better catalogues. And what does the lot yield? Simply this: 1.43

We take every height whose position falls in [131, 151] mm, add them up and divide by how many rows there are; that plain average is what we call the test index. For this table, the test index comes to 10.5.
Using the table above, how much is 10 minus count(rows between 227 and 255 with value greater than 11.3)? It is 3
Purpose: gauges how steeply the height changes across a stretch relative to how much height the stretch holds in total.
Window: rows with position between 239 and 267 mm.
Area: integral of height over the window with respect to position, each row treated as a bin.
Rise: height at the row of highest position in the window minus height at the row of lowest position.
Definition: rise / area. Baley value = -0.003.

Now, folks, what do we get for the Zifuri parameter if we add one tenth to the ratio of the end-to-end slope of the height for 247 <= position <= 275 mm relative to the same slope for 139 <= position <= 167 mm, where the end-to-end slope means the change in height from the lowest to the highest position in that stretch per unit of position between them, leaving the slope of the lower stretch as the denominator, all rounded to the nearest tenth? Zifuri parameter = -1.0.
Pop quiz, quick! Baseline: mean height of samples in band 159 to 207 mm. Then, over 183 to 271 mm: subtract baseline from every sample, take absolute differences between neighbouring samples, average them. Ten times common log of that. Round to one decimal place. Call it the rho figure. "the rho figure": -2.9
